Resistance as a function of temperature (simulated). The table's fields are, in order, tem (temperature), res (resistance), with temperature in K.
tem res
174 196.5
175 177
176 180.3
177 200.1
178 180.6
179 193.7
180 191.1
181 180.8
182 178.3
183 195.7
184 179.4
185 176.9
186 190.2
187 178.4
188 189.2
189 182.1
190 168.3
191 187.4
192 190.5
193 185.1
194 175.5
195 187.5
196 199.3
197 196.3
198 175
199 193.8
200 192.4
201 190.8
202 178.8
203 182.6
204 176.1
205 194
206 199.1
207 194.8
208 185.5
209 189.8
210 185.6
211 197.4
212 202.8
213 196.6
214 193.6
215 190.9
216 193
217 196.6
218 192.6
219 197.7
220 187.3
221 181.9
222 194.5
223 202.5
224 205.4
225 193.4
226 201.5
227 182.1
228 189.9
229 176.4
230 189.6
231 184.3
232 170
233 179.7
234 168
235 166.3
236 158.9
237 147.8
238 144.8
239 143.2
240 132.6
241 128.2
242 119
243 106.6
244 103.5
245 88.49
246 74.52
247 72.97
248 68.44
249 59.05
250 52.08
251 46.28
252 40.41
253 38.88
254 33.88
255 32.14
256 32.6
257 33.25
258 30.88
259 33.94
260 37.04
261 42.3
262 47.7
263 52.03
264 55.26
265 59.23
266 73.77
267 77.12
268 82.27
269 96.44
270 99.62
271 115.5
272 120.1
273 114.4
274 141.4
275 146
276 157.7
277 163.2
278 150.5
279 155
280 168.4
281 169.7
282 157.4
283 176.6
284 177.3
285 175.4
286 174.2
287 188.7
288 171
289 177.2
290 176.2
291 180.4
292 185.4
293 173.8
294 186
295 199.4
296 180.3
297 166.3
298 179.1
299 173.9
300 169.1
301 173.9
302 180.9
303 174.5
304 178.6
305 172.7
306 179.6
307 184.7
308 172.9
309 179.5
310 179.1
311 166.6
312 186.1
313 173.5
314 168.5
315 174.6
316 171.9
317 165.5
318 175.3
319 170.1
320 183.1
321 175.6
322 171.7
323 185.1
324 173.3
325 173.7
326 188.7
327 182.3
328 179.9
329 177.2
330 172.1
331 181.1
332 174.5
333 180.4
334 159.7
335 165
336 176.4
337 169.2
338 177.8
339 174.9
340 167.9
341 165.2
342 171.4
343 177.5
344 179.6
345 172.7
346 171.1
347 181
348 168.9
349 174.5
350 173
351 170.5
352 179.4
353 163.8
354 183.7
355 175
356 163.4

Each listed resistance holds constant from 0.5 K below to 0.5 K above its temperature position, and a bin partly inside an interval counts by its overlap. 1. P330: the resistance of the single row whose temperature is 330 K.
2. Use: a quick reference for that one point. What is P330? 172.1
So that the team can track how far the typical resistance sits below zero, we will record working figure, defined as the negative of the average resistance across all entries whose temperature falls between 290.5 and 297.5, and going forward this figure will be -182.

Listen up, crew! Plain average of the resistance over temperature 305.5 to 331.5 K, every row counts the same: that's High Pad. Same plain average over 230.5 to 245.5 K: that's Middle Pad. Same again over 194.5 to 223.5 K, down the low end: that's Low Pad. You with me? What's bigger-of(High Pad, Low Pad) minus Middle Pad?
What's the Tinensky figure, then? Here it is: 49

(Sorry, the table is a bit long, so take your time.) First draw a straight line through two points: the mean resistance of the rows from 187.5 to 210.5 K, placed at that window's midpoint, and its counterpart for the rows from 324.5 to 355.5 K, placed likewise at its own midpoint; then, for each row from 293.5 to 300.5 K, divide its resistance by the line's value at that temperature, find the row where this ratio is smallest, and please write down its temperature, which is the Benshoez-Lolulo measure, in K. 297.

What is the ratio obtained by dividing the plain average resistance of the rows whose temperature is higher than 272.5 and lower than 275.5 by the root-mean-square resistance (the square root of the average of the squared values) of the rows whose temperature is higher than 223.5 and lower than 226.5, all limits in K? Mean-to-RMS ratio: 0.67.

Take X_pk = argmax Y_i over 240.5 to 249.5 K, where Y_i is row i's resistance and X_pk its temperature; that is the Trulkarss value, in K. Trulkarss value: 241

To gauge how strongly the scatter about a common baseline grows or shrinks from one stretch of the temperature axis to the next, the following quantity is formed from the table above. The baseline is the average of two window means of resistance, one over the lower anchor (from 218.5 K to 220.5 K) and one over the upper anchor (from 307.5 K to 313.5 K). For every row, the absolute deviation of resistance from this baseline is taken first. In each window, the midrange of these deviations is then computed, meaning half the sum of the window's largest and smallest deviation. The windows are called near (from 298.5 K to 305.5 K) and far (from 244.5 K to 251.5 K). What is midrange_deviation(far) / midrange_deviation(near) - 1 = 11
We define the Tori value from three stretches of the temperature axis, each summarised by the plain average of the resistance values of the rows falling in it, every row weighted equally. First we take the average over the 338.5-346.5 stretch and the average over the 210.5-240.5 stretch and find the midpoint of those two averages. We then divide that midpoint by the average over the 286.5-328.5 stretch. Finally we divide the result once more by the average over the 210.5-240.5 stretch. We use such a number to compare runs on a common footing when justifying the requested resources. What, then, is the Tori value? 0.0055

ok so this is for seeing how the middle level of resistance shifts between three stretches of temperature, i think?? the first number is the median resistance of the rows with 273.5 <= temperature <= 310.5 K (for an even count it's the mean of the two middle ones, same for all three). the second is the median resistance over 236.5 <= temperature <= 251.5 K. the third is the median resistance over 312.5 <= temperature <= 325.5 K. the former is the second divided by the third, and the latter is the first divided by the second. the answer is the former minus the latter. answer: -1.1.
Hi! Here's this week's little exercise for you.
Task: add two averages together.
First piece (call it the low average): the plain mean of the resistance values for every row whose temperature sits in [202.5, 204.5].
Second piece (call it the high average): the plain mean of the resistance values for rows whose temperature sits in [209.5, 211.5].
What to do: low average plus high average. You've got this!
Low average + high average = 371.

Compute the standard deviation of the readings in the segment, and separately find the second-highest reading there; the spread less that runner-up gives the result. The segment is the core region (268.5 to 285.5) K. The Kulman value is -150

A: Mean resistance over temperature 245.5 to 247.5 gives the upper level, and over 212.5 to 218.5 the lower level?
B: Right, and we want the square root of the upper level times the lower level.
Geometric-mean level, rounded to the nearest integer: 120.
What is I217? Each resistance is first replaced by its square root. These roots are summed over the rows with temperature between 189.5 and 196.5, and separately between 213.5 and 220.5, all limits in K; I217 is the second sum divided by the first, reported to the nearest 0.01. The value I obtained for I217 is 1.02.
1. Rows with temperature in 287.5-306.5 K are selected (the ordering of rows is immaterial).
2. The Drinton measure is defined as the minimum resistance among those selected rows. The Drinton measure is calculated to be 166.3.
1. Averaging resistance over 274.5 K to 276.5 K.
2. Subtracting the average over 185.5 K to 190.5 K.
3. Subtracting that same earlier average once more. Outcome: -211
